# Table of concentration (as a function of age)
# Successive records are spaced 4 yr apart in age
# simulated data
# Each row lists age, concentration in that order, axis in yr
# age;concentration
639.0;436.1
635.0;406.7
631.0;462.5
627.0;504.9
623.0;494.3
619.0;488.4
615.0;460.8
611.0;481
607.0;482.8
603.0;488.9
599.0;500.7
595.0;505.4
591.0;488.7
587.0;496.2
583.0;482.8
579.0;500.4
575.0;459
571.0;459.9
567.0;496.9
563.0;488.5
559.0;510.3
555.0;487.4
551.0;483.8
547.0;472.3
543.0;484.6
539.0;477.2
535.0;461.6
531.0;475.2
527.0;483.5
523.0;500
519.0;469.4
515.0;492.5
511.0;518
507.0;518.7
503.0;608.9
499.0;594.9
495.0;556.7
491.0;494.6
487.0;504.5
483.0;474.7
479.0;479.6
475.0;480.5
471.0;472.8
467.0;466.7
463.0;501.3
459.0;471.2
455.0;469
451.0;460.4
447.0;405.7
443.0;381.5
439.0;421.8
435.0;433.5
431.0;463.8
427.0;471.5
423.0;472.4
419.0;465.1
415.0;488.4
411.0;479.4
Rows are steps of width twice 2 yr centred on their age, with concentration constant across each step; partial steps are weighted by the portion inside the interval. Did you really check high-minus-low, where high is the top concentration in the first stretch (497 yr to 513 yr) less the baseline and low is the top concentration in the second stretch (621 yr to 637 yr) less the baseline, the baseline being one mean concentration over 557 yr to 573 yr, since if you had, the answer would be 104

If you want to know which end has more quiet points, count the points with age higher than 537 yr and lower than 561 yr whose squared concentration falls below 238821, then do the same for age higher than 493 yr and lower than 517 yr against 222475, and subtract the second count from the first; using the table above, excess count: 5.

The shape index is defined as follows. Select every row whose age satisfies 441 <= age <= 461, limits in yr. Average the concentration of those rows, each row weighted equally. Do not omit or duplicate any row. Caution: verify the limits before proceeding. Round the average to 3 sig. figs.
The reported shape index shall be 438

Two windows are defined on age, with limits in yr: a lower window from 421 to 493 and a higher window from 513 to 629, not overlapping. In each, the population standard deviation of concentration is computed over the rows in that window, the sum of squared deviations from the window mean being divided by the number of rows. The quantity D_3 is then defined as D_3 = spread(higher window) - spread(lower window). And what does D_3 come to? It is -17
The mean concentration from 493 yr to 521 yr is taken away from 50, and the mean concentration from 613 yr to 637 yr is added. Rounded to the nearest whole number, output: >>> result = -17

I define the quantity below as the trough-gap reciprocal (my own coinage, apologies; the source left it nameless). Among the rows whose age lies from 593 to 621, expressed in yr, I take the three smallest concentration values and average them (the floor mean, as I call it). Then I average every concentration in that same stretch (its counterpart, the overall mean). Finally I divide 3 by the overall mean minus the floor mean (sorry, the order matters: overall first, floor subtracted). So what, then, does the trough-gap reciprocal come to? 0.250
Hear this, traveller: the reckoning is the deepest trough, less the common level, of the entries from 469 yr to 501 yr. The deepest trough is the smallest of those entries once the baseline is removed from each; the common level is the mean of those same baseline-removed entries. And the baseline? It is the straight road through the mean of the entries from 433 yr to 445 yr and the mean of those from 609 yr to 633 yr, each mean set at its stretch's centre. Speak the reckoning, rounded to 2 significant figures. -32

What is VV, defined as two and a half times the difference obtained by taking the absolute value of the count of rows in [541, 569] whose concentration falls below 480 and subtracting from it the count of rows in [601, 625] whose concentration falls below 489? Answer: -10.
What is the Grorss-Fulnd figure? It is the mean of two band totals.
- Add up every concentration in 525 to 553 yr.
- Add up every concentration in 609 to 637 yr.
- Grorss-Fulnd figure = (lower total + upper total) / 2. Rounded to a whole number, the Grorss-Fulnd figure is 3318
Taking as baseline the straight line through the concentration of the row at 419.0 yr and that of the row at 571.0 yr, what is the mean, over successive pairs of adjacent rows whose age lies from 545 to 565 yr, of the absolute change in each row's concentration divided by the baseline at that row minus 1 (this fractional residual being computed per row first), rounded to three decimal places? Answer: 0.033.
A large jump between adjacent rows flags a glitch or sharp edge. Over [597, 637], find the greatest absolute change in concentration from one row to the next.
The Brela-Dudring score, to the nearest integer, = 56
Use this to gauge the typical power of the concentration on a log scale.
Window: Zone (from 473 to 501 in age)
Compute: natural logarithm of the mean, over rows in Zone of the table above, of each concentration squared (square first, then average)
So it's 12.5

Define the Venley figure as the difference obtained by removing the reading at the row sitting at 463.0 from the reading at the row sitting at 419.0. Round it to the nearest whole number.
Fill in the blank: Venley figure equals -36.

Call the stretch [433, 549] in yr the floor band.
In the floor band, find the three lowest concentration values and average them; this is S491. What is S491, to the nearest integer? 403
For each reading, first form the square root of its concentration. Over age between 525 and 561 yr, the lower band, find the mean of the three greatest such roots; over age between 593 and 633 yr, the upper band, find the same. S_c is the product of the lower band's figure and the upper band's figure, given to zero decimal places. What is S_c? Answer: 499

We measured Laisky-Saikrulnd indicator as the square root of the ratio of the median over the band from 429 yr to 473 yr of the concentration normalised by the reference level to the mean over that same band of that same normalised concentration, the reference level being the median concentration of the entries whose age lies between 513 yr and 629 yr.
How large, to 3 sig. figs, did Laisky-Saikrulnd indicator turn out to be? 1.02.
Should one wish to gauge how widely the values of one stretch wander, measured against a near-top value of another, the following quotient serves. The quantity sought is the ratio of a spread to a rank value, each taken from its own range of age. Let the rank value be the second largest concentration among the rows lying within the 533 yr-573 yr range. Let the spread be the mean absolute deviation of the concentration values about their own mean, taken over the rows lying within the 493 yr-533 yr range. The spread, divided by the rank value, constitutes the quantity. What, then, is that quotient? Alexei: 0.079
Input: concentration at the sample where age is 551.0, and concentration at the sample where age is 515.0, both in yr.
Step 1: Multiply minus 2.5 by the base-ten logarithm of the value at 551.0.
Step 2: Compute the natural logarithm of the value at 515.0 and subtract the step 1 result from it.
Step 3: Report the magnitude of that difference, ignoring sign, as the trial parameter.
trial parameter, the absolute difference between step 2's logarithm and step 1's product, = 12.9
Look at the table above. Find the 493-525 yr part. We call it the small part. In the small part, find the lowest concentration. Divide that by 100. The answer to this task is 4.7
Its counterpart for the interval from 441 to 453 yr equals 3.8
